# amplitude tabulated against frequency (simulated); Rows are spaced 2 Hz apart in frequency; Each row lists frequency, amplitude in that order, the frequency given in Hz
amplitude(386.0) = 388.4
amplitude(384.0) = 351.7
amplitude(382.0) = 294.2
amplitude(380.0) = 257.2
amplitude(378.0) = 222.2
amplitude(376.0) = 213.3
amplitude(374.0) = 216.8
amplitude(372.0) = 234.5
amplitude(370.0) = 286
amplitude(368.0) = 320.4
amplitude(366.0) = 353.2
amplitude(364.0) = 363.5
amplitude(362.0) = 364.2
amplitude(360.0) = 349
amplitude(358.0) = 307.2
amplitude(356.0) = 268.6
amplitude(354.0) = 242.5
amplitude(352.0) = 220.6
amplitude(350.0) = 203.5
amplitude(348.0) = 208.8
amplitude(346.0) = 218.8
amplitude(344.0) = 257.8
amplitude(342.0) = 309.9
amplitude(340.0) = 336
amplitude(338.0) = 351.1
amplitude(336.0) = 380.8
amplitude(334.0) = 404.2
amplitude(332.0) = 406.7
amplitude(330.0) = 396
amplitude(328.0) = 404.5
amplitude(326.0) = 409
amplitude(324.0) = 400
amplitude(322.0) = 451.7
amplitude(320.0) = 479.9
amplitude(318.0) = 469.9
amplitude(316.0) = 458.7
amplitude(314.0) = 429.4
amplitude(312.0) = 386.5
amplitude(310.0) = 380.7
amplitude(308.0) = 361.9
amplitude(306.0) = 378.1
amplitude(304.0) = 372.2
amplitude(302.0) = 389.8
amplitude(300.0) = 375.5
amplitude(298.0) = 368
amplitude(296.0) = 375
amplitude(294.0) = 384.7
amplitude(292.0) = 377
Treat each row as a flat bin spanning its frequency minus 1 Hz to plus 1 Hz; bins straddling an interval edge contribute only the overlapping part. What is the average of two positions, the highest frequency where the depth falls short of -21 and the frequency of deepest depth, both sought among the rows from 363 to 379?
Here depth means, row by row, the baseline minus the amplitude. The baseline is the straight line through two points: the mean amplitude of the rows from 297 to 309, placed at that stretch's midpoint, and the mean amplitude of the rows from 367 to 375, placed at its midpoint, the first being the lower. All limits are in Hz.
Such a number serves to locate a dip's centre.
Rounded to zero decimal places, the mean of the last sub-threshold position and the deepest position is 372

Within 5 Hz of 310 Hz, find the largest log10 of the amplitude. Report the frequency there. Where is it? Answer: 314.0 Hz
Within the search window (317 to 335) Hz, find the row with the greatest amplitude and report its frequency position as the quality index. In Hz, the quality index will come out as 320.0 Hz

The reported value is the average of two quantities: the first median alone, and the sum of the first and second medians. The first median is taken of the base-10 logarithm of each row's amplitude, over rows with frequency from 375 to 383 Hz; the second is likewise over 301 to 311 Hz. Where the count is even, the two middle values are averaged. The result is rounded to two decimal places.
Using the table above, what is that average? 3.67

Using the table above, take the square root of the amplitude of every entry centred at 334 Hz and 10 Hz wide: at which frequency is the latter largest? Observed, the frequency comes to 332.0 Hz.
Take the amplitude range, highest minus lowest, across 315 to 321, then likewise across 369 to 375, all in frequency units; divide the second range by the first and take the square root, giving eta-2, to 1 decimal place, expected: 1.8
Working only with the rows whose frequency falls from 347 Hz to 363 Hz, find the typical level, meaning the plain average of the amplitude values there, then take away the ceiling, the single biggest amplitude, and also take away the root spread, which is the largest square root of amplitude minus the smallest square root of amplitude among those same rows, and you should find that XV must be -98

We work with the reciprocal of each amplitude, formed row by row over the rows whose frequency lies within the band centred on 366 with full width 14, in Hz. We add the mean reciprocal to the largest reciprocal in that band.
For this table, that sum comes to 0.007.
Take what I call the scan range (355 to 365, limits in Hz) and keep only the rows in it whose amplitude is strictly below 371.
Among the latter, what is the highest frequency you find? 364.0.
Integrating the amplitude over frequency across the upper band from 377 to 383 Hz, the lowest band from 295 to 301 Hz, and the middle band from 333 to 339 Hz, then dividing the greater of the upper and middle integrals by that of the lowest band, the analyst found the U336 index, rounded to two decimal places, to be 1.02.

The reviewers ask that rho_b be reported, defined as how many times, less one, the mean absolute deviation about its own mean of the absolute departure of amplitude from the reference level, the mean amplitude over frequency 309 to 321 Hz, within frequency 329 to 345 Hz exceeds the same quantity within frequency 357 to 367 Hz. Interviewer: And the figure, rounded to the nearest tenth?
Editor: 1.6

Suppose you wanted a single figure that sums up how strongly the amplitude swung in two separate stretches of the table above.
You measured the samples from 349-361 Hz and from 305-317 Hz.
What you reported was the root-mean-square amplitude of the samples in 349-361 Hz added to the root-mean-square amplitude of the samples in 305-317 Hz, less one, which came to 670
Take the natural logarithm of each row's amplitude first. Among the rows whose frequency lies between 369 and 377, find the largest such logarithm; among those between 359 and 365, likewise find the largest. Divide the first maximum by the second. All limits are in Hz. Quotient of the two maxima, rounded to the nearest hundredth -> 0.96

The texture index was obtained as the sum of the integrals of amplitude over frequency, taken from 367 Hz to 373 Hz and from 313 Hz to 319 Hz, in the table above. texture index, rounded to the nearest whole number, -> 4398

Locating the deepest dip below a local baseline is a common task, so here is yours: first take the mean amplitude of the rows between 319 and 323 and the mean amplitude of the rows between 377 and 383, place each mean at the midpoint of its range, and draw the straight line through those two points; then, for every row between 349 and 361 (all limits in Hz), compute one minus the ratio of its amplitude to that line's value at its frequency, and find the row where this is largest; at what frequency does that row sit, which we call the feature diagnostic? 350.0 Hz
